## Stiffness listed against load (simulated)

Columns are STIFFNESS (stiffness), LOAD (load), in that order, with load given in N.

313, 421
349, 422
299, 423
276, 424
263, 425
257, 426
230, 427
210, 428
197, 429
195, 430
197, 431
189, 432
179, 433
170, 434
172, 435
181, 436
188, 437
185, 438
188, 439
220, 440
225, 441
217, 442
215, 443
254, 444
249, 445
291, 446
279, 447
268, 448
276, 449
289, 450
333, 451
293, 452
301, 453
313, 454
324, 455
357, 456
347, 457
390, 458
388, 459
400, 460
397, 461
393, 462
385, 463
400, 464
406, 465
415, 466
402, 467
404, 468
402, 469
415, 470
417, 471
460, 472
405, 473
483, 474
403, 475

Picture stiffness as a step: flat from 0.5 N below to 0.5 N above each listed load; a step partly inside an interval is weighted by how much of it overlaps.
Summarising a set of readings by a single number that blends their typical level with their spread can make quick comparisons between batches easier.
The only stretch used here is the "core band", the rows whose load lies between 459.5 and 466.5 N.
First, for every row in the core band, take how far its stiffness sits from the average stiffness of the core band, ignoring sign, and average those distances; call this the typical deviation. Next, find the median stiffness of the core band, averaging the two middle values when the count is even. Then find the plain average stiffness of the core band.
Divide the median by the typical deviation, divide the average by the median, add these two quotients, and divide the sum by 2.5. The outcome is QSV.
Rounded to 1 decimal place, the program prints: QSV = 24.4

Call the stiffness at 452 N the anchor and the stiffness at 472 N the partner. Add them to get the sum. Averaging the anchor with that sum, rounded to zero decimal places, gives 523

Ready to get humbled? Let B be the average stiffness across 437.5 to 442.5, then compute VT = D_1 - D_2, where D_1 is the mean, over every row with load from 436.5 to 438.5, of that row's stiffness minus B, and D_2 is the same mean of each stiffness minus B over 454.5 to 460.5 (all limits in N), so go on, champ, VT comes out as -181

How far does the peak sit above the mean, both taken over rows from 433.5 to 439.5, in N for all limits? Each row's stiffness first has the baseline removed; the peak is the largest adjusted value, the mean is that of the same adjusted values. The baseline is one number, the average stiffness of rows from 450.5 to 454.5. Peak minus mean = 7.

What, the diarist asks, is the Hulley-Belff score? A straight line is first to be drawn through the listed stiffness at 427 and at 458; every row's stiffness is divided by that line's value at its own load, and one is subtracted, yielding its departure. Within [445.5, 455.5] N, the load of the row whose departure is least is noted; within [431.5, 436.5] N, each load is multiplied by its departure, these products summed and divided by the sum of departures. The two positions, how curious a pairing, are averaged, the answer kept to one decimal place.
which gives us 441.1 N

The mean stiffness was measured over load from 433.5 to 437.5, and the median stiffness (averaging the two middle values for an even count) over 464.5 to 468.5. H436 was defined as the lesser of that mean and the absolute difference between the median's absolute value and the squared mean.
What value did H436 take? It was 178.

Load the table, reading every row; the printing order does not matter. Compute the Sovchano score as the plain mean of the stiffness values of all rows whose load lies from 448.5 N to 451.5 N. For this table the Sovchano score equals 299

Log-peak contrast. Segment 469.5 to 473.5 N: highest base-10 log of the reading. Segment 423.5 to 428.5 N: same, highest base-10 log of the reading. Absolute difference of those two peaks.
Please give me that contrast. 0.22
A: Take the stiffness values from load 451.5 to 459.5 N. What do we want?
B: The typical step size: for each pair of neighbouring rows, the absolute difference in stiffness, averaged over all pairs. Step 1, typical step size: 17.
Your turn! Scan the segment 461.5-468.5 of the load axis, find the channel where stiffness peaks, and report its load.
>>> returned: 466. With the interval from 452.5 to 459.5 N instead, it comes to 458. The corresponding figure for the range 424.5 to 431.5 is 425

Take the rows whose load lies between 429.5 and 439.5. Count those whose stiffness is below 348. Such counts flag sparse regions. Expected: 10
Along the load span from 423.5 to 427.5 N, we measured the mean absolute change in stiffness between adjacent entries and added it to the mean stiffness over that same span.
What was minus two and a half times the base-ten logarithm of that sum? -6.1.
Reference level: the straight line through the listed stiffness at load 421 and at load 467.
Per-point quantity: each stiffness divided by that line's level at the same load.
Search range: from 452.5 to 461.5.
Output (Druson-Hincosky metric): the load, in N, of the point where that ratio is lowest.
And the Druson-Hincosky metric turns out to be 453 N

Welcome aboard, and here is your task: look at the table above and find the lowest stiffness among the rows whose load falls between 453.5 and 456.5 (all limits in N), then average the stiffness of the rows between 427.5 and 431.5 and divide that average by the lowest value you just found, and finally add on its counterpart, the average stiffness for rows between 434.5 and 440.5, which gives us 190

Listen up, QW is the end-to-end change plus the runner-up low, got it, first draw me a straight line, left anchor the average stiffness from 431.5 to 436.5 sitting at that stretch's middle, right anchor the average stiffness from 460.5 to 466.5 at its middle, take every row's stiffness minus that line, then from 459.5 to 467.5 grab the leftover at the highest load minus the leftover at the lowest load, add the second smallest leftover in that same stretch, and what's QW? -61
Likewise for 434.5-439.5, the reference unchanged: -37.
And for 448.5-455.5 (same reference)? -17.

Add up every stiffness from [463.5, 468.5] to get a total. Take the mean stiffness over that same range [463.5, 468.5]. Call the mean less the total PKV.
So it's -1622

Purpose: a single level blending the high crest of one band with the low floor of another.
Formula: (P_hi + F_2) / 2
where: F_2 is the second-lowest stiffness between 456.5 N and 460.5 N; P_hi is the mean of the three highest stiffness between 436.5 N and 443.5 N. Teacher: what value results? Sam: 304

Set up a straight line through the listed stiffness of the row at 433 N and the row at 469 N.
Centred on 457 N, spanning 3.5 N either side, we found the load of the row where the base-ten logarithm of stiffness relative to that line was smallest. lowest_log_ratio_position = 454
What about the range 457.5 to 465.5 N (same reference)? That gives 463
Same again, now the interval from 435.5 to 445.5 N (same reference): 439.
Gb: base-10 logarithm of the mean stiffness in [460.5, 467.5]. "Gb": 2.60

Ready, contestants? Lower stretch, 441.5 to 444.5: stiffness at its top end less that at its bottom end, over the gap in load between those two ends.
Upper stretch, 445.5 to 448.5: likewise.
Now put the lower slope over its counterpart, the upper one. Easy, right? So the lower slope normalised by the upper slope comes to -1.6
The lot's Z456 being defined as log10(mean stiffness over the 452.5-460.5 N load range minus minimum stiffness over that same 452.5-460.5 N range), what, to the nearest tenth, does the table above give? 1.7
